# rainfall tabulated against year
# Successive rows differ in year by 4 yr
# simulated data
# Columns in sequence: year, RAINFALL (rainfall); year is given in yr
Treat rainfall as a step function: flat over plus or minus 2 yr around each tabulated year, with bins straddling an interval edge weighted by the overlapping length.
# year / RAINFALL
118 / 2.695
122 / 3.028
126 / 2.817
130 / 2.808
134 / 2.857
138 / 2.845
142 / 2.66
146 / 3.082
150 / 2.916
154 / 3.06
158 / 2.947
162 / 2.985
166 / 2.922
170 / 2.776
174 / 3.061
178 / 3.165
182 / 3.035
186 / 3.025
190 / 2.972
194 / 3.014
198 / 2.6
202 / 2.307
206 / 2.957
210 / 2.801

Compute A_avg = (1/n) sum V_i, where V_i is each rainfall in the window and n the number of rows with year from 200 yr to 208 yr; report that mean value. 2.63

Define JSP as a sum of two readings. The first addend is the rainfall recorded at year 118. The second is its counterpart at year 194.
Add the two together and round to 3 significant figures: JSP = 5.71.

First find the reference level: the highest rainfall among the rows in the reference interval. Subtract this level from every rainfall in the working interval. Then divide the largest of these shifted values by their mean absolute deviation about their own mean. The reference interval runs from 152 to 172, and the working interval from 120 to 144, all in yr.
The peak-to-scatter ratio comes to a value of -0.43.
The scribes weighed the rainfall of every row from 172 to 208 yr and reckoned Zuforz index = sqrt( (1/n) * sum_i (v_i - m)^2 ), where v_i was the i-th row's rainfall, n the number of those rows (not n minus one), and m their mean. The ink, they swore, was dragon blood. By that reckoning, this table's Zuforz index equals 0.257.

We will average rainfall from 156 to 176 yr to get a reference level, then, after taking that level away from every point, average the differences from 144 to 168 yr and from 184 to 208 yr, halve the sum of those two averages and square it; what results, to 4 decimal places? 0.0015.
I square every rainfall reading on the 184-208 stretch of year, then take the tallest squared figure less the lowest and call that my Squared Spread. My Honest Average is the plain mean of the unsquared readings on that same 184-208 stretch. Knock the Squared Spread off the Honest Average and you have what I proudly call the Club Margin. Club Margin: -1.0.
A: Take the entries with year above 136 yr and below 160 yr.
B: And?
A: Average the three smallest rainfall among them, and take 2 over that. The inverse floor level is 0.713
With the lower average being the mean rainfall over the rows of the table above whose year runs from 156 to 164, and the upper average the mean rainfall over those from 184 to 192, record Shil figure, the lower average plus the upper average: 5.96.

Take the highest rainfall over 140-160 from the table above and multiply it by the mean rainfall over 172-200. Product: 9.19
